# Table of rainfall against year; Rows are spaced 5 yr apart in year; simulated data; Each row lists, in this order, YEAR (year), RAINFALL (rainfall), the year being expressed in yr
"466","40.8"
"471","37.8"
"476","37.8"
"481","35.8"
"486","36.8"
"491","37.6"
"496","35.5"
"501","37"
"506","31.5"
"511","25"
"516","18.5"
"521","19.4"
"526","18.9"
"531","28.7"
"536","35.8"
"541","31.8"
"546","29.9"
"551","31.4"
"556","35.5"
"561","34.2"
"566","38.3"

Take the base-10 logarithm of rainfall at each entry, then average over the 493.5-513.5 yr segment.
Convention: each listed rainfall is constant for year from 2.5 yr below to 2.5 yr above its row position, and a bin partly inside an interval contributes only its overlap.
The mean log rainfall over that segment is 1.50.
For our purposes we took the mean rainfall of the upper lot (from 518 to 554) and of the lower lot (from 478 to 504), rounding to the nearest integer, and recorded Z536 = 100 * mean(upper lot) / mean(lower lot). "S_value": 77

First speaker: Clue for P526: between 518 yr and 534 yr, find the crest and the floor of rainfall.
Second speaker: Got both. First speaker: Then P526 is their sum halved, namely 24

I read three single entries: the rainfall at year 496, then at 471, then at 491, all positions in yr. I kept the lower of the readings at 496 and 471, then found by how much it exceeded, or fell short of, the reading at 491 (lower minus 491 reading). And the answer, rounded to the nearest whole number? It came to -2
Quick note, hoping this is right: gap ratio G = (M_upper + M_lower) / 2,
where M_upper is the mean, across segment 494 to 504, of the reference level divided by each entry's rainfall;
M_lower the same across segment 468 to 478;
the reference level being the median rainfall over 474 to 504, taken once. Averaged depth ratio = 1.00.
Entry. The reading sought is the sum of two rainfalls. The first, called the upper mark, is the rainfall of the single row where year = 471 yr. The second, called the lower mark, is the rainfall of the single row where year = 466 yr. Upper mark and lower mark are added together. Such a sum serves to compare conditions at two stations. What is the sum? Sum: 79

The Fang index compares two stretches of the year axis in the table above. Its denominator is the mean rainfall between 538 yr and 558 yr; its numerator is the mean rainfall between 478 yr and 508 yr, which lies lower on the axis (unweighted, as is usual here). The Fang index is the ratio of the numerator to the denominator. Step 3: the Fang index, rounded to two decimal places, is 1.11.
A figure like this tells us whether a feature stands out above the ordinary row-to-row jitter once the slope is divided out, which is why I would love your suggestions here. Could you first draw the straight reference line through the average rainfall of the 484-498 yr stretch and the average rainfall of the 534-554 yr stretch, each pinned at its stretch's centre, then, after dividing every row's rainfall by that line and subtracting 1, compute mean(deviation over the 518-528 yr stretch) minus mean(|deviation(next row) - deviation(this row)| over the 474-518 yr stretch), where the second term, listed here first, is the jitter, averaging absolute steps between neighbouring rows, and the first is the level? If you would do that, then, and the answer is -0.5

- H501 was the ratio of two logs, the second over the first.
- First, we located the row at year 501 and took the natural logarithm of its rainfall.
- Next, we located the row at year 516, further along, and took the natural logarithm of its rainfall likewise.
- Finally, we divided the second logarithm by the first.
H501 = 0.81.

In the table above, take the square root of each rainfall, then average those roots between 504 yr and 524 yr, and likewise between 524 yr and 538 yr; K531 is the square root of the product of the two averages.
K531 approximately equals 5.0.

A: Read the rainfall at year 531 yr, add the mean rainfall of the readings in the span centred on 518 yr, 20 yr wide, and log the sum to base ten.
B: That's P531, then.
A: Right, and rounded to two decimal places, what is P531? 1.69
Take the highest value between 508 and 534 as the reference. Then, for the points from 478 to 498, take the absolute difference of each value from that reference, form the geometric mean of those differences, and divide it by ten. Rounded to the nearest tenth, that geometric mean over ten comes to 0.8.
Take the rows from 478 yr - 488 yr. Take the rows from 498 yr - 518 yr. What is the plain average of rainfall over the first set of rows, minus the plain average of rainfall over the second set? 8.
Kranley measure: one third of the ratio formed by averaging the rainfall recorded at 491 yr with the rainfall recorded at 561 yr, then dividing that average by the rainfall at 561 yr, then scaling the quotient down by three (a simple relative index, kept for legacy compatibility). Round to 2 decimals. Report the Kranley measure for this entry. 0.35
